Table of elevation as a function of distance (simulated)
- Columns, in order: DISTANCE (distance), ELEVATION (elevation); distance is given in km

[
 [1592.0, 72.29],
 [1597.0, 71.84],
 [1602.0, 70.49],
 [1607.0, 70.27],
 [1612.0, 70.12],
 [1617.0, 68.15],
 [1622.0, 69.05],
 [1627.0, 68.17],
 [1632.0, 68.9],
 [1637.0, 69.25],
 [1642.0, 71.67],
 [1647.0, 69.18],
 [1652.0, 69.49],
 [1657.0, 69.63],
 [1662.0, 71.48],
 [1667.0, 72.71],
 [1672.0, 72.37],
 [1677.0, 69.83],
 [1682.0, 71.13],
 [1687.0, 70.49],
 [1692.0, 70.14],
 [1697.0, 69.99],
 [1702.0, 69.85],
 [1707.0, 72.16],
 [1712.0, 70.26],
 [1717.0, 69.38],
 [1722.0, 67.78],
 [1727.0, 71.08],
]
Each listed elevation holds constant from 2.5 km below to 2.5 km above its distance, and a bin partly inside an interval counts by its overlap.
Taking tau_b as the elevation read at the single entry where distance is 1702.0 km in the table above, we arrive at 69.85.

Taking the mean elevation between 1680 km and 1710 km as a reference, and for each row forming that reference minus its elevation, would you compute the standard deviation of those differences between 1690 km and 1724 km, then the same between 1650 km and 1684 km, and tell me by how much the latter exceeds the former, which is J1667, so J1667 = 0.03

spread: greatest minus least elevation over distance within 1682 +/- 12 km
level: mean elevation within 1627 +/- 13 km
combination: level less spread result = 66.2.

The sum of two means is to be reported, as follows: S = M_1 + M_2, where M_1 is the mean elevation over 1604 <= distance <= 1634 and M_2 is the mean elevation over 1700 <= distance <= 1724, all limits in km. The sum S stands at 139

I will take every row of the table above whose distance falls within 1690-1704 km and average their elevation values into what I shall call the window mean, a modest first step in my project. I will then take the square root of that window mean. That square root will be 8.37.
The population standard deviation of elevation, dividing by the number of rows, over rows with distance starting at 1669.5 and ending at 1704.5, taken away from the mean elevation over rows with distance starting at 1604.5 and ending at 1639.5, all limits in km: 68.3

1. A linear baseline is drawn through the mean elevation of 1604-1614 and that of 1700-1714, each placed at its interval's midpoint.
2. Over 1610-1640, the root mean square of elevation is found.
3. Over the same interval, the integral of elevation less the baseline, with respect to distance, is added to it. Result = 29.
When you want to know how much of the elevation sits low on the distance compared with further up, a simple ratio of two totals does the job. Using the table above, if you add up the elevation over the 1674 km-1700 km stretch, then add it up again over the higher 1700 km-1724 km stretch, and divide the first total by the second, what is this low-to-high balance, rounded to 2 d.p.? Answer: 1.01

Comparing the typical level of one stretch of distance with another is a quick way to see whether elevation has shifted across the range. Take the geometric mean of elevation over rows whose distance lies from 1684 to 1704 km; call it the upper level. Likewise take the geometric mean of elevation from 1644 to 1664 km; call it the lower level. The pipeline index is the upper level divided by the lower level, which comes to 1.00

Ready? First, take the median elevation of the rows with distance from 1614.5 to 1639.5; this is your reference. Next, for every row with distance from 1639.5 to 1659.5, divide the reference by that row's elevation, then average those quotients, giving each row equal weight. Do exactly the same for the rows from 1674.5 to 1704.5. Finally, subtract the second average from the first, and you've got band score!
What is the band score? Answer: 0.00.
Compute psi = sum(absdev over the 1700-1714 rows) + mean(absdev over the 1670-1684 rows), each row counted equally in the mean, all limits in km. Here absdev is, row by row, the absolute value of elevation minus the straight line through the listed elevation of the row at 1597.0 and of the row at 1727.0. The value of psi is 4.2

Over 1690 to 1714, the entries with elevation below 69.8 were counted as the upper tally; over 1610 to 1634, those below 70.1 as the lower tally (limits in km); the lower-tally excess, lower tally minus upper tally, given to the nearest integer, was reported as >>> 4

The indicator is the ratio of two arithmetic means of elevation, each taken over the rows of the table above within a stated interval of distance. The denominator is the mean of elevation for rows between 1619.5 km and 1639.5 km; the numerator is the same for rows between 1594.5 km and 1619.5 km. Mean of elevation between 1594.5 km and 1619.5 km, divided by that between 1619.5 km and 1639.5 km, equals 1.02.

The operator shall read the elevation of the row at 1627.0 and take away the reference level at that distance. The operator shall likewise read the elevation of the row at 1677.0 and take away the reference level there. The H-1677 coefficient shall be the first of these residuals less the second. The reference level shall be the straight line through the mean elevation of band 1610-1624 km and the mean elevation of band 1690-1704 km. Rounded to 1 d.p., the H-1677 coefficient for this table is -1.1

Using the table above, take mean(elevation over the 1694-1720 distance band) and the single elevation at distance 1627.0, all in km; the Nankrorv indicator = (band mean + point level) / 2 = 69.2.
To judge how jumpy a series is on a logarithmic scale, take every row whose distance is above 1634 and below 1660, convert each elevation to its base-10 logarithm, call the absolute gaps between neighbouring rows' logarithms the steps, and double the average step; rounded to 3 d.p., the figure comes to 0.017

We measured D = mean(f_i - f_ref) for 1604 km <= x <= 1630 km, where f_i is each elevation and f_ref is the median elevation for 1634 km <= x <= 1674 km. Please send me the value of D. -1.4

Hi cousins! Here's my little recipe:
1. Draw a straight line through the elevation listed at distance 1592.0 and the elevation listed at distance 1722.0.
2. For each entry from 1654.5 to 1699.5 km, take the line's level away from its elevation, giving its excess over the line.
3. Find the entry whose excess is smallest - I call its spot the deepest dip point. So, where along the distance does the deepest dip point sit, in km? 1657.0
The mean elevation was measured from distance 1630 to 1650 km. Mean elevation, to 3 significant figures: 69.8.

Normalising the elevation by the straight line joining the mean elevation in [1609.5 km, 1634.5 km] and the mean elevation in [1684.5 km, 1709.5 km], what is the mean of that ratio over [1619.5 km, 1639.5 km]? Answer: 1.00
